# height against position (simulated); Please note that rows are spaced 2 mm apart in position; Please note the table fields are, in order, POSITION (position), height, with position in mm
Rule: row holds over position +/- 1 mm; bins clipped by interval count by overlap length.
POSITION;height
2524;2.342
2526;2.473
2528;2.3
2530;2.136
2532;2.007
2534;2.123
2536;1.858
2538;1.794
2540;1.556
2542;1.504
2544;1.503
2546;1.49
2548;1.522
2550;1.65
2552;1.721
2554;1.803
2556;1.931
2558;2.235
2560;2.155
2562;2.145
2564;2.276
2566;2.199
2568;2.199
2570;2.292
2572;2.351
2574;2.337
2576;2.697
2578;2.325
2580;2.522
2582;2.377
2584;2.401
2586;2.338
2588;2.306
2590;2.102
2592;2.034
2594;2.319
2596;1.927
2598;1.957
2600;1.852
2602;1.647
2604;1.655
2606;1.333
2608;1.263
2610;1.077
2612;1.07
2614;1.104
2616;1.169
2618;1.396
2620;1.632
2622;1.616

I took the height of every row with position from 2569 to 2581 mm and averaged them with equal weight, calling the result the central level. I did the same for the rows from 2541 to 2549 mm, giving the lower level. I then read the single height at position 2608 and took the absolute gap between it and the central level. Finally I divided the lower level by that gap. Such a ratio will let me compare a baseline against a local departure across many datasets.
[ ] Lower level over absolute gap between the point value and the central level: 1.3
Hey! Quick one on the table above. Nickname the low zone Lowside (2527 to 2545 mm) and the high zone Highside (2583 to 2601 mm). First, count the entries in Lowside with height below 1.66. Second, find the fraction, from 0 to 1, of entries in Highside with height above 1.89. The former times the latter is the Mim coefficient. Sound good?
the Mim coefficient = 2.7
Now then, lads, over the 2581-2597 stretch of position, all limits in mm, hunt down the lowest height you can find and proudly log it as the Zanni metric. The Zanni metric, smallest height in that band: 1.927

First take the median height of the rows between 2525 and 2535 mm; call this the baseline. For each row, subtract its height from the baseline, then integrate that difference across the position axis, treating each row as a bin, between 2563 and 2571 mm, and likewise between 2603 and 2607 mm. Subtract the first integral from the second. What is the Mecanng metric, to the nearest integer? 3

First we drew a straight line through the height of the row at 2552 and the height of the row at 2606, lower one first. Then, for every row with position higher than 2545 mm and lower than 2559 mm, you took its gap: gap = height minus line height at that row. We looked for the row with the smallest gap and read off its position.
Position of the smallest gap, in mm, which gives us 2546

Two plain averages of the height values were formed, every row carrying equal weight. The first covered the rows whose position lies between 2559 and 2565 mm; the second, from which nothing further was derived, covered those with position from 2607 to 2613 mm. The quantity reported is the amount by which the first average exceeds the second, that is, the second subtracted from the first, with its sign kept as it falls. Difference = 1.1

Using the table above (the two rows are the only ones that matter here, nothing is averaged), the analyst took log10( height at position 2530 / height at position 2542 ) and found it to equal 0.15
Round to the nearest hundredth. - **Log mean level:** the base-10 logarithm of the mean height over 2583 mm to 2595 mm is 0.35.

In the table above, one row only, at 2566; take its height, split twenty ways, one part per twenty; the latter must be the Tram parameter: 0.110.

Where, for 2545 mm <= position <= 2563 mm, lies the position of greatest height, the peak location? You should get 2558 mm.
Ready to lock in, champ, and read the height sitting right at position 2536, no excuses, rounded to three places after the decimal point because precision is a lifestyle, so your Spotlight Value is 1.858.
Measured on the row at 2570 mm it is 2.292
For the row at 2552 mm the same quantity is 1.721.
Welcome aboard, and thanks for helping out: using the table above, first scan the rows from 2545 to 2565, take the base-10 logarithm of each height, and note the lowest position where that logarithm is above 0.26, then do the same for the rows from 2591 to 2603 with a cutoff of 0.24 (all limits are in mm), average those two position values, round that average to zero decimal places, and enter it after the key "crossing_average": 2574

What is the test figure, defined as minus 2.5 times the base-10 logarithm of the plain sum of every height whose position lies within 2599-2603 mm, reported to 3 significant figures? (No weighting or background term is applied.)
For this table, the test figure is -1.36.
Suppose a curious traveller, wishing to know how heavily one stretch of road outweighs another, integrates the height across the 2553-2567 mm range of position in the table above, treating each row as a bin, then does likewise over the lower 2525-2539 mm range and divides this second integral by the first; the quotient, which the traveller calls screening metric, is 1.00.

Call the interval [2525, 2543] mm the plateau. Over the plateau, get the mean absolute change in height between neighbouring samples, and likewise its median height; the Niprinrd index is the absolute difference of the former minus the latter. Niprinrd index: 1.9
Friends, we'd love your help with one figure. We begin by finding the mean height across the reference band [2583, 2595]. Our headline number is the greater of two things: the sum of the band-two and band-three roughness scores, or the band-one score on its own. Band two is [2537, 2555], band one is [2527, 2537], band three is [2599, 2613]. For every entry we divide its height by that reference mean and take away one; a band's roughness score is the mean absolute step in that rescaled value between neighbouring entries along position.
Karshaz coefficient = 0.093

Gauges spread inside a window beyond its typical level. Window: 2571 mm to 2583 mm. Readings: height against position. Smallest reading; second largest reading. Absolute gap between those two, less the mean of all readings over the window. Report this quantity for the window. -2.2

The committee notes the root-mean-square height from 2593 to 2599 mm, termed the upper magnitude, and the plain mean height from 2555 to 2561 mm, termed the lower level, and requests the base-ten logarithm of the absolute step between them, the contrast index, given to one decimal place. -1.5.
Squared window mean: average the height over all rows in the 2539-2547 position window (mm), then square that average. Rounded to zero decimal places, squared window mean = 2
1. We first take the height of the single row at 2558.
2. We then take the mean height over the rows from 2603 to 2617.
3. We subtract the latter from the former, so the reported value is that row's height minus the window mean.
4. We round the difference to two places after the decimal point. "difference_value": 1.00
